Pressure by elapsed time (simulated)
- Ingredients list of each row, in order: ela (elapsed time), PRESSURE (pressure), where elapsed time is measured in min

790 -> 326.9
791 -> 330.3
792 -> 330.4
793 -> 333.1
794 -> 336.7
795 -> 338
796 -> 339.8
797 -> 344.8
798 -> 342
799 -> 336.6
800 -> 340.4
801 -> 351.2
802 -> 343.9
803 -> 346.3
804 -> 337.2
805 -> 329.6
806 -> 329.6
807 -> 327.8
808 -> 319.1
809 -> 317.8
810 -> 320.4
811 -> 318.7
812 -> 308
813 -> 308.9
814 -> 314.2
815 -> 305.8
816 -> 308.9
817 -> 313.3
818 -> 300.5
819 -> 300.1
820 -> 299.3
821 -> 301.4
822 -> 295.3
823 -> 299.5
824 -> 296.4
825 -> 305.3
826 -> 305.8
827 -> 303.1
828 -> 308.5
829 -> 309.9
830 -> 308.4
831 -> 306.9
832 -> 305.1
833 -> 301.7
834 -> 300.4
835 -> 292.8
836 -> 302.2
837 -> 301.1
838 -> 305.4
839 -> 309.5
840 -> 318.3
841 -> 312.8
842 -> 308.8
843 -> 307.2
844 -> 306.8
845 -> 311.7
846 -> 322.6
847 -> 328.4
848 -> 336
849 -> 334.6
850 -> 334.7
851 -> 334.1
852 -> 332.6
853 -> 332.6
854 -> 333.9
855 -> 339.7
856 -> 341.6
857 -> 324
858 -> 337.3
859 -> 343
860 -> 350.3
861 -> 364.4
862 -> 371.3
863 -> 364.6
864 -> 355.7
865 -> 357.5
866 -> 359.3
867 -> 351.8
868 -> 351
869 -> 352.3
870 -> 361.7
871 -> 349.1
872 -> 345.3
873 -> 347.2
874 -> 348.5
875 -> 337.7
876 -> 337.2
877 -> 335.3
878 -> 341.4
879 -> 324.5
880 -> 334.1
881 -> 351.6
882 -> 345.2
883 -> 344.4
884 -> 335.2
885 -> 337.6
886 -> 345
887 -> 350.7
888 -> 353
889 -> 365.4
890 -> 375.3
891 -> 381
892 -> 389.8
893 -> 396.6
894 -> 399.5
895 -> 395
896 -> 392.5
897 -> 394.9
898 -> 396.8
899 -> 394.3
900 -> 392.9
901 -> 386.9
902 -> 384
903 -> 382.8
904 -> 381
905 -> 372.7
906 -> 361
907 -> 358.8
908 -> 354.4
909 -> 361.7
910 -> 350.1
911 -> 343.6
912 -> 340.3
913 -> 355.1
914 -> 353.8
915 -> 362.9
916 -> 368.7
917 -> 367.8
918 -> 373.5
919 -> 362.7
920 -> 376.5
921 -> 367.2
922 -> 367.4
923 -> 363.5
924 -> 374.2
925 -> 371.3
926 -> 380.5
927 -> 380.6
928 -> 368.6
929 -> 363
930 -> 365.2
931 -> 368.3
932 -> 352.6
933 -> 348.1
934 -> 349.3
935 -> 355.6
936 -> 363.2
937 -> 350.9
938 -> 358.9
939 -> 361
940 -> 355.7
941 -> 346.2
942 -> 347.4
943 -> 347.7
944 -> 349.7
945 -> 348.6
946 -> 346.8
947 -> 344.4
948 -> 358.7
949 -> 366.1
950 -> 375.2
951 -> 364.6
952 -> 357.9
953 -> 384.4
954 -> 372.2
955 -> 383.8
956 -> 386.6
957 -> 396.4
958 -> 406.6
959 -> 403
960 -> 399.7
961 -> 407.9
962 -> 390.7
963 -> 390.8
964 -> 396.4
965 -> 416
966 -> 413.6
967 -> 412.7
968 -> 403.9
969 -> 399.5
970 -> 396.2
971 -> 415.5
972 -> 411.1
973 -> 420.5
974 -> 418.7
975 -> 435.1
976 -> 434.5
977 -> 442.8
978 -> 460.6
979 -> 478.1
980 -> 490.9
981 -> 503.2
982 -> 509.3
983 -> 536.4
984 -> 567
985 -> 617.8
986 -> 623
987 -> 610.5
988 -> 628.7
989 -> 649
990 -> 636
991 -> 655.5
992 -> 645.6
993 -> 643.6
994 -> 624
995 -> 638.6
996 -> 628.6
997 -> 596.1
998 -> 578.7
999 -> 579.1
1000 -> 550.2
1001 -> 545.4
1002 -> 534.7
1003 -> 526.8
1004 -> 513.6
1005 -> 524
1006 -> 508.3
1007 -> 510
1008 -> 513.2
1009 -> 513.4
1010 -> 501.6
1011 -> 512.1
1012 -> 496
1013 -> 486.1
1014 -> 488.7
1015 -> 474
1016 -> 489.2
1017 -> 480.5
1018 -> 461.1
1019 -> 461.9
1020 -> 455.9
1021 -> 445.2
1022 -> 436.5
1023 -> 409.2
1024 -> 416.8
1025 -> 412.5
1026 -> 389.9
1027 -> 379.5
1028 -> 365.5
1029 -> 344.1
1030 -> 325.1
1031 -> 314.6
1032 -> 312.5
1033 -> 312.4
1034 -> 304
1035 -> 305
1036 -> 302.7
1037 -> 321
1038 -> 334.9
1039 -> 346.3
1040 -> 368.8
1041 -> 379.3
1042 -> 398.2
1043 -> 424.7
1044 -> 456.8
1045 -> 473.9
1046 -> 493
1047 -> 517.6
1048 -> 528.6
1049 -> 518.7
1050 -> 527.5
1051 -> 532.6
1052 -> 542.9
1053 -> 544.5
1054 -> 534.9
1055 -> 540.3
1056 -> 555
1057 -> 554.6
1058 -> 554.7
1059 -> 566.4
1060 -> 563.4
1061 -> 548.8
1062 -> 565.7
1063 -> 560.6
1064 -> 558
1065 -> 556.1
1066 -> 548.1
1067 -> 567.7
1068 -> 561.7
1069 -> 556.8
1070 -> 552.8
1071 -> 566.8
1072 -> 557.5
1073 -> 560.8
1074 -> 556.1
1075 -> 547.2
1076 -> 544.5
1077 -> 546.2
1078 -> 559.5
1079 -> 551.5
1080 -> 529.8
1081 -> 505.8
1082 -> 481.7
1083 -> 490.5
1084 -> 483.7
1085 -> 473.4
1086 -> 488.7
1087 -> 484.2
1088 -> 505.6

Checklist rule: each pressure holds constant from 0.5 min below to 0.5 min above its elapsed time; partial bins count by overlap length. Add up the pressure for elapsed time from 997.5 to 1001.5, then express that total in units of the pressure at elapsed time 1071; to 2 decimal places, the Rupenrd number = 3.98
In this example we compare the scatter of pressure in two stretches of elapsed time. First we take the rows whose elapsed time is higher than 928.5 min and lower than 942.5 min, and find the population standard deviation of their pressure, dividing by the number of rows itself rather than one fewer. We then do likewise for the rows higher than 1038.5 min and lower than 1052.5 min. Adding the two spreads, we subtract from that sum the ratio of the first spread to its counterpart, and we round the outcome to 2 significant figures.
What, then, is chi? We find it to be 73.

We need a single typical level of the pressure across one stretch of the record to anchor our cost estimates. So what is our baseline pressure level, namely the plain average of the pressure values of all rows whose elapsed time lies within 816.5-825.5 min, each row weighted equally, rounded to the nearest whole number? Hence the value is 301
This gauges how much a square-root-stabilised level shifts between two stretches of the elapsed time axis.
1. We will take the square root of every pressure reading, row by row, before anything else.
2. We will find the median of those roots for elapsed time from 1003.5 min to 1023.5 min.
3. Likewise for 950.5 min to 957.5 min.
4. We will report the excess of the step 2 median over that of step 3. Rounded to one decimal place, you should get 2.5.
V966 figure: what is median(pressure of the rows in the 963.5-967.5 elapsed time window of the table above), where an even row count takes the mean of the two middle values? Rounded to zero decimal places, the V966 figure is 413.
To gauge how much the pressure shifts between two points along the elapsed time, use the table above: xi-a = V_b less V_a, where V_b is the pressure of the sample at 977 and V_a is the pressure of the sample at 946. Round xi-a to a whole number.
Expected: 96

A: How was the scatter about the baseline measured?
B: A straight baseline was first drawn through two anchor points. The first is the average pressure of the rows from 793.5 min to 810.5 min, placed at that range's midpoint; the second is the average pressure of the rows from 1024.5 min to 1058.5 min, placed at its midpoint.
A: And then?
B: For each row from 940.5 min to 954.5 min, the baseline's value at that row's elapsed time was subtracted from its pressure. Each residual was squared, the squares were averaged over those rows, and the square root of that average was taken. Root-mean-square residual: 35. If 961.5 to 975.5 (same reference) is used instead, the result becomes 15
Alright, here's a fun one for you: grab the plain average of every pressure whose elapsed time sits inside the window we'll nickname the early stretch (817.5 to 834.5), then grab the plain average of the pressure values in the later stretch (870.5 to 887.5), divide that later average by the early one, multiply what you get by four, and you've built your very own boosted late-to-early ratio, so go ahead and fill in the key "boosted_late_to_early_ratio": 4.51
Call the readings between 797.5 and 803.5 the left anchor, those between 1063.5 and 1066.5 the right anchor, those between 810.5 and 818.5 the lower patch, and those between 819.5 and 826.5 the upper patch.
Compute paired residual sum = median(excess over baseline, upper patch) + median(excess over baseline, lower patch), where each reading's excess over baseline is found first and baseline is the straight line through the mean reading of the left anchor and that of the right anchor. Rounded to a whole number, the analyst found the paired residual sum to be -104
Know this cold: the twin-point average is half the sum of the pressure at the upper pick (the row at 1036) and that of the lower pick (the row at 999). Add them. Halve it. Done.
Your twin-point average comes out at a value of 441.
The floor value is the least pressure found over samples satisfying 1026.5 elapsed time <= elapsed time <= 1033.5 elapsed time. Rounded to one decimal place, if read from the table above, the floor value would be 312.4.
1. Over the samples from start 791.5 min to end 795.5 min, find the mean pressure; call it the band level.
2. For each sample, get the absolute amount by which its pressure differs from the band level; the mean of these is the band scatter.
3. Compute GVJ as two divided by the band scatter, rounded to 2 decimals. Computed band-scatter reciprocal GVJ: 0.71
